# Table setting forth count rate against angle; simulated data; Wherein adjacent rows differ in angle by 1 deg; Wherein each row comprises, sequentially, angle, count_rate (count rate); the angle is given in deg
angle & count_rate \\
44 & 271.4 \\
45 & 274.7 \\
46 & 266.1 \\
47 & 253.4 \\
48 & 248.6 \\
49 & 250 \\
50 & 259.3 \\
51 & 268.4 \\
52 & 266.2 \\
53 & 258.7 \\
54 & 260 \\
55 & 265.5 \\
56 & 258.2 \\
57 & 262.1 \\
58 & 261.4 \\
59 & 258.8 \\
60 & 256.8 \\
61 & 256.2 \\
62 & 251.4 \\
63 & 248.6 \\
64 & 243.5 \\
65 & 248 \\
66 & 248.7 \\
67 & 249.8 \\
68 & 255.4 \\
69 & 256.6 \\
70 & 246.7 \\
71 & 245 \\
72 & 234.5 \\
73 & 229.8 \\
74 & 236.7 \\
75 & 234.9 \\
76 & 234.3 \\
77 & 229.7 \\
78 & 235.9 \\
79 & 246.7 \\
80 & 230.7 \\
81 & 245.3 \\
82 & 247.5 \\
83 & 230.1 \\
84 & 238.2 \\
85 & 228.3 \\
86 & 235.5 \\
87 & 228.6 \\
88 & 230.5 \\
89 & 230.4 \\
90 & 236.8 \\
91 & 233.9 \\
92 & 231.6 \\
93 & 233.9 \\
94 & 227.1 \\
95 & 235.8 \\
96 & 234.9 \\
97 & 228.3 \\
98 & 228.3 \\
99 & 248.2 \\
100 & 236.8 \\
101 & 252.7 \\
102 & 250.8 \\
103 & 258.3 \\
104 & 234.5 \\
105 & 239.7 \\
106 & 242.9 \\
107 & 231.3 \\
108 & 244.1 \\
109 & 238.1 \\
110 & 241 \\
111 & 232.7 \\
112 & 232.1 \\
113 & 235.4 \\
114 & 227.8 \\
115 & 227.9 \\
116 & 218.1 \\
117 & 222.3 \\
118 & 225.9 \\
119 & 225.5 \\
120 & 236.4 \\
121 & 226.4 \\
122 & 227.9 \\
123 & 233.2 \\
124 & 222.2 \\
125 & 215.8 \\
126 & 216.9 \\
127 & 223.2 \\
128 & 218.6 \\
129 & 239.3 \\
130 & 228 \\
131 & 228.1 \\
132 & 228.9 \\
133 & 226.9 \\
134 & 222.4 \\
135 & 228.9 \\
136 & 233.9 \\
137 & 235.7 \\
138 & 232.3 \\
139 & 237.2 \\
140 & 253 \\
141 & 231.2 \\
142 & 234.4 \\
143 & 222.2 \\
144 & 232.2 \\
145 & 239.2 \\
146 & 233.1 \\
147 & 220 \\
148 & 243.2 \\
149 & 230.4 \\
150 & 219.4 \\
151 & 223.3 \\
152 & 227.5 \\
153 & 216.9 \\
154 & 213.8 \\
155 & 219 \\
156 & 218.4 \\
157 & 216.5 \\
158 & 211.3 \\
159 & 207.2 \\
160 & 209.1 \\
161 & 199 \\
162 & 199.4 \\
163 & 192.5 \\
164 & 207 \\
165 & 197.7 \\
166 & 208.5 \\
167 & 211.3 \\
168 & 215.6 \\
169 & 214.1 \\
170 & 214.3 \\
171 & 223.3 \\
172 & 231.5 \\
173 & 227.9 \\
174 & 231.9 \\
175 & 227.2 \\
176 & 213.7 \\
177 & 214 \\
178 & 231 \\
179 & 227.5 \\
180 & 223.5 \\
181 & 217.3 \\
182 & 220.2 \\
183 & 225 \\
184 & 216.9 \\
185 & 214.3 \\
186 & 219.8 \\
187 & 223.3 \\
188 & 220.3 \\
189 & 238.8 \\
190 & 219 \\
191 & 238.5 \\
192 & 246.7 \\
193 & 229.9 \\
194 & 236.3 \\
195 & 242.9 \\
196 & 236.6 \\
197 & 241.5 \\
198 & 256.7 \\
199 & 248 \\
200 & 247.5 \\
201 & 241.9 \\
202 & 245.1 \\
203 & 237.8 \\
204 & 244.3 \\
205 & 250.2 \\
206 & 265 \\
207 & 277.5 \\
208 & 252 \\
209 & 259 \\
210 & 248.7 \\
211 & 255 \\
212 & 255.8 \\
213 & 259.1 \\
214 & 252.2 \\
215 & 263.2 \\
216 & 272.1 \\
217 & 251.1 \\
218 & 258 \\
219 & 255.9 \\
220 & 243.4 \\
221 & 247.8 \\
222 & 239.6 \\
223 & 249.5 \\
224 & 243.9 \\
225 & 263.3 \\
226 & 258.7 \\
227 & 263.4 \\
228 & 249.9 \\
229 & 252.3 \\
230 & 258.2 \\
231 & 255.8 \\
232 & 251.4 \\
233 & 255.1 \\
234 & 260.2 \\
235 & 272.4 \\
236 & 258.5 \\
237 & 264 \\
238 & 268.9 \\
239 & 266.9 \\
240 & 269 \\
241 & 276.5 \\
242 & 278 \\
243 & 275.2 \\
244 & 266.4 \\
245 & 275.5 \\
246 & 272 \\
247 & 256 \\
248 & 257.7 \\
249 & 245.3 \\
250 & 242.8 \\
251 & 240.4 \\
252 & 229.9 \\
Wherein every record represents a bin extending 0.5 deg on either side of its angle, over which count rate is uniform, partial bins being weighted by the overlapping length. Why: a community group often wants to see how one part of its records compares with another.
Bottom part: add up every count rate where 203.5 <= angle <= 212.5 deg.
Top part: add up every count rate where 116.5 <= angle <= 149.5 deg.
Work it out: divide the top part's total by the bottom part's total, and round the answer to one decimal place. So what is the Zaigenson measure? 3.3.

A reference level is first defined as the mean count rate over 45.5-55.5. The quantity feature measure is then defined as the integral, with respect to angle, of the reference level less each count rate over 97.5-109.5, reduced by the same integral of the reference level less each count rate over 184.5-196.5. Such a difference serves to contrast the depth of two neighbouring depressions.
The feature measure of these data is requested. -139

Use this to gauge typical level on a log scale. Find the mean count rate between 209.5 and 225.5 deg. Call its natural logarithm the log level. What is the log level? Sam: 5.54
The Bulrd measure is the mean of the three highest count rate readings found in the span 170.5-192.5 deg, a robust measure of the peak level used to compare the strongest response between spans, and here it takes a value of 241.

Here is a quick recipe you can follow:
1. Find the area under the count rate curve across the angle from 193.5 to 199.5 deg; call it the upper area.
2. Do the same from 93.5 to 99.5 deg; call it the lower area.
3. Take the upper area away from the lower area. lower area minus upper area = -59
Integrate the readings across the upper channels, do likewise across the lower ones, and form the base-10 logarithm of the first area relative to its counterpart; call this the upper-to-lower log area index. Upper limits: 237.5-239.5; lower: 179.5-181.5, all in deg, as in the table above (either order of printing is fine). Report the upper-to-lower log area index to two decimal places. 0.08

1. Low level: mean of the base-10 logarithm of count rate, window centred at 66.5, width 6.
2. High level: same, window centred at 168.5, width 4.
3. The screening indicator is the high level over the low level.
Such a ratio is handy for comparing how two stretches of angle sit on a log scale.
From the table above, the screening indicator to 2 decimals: 0.97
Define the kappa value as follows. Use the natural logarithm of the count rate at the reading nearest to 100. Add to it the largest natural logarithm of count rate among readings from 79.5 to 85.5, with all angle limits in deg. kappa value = 11.0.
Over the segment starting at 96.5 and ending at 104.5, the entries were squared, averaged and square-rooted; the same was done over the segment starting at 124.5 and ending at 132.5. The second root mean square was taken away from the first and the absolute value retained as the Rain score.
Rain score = 18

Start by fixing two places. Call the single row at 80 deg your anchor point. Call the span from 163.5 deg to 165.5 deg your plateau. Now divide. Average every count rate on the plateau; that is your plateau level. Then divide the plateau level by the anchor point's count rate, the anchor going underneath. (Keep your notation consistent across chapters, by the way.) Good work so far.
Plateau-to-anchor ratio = 0.88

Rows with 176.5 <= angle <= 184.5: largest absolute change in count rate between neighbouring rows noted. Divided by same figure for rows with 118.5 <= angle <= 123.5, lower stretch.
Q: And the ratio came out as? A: 1.56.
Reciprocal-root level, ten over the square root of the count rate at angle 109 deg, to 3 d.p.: 0.648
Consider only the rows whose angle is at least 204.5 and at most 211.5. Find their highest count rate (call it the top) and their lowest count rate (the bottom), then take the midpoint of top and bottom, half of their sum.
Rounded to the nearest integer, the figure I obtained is 263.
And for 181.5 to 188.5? 220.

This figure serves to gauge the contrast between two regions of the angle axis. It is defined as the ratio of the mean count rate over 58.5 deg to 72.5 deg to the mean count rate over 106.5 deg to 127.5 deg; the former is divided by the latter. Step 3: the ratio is 1.09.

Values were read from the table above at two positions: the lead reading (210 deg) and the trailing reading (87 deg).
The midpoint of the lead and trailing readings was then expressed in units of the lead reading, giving 0.96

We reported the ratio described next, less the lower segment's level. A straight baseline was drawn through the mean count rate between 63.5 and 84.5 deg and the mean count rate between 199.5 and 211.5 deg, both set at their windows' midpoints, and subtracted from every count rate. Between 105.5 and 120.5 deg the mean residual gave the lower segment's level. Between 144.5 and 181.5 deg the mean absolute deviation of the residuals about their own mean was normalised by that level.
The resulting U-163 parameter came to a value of 12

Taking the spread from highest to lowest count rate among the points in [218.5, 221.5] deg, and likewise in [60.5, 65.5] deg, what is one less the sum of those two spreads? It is -24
